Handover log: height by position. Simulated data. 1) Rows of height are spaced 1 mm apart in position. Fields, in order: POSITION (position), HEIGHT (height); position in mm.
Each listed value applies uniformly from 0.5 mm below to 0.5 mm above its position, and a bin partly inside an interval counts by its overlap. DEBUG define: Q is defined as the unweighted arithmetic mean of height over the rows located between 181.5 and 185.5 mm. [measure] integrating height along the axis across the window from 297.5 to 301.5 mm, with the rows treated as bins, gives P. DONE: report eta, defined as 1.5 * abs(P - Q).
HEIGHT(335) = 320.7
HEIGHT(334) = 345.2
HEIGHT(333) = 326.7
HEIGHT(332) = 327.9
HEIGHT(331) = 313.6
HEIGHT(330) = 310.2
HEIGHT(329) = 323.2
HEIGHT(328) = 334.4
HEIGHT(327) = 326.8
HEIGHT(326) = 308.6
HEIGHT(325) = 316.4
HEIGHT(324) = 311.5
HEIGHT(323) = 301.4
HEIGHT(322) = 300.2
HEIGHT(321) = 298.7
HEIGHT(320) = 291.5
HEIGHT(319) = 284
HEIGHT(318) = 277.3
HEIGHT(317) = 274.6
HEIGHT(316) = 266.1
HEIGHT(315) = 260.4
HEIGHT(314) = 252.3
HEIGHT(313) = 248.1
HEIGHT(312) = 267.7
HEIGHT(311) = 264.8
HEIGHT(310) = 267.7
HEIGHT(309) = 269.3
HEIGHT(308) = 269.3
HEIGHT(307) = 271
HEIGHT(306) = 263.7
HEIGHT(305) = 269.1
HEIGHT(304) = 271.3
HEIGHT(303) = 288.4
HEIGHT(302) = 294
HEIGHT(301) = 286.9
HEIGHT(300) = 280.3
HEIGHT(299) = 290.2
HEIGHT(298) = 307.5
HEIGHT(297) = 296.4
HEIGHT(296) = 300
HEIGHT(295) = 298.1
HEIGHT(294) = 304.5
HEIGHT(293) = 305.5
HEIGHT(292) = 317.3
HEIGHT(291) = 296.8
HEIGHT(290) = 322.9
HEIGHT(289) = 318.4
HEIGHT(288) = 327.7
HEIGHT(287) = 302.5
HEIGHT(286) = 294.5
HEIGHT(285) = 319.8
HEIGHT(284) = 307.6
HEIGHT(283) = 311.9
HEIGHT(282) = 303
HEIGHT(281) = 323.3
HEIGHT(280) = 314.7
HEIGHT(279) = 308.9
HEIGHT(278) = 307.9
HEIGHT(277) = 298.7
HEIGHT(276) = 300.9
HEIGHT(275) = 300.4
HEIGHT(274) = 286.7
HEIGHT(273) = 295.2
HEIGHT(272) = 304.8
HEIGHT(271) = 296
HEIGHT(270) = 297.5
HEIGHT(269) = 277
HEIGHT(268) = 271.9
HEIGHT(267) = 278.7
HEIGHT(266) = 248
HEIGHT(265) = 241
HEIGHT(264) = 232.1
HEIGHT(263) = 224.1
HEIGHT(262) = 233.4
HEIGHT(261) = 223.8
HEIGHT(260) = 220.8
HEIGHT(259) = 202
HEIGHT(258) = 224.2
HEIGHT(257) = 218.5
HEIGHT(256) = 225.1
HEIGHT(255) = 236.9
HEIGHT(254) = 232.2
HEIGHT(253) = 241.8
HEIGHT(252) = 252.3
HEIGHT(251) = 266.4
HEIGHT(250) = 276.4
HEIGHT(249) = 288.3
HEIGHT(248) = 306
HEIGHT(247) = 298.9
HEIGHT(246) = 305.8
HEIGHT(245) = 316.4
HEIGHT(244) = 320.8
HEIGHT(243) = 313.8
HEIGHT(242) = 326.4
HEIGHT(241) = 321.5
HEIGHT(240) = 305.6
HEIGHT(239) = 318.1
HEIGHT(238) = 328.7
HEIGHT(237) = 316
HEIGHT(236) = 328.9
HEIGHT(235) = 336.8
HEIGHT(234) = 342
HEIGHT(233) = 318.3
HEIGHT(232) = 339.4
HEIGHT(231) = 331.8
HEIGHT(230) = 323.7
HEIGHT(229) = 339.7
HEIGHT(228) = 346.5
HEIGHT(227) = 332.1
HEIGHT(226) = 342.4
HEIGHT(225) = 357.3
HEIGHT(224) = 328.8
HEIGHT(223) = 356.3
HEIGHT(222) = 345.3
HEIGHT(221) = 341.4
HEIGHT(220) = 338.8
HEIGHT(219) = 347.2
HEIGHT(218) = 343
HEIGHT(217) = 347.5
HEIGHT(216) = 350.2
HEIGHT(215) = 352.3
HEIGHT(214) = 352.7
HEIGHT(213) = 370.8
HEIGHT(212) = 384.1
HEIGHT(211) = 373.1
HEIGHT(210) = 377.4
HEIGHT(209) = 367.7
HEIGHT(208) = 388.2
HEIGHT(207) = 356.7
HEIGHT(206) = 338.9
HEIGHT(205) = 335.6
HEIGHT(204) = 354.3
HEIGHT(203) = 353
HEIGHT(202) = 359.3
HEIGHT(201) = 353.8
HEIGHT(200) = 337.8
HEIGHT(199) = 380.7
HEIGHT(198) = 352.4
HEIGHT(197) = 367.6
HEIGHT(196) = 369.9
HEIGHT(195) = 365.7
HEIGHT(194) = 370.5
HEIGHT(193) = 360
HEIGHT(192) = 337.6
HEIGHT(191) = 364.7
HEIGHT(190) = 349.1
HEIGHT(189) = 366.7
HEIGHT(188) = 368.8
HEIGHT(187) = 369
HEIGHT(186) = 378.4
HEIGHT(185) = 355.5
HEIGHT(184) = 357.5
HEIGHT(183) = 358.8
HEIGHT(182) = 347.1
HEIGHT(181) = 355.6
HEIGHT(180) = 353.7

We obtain 1215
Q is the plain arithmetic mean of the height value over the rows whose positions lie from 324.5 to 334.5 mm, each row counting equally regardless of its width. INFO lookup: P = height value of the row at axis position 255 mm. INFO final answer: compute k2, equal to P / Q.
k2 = 0.73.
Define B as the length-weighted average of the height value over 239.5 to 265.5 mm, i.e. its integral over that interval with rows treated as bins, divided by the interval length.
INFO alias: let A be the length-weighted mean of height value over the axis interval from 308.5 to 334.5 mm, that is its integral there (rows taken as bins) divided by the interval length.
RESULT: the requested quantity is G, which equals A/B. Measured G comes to 1.12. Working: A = 295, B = 264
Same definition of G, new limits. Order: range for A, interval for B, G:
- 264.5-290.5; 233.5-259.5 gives 1.04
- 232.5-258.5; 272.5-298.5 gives 0.95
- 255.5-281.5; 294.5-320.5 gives 0.96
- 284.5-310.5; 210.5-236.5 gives 0.85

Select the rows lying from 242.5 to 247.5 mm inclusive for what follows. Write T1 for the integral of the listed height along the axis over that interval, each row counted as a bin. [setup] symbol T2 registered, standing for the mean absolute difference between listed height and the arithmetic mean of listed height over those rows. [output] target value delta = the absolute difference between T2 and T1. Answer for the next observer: 1549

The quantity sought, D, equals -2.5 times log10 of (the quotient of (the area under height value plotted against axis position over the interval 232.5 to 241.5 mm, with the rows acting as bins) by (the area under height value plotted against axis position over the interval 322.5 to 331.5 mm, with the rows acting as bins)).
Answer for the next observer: -0.03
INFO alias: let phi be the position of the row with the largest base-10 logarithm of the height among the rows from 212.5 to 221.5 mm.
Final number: 213 mm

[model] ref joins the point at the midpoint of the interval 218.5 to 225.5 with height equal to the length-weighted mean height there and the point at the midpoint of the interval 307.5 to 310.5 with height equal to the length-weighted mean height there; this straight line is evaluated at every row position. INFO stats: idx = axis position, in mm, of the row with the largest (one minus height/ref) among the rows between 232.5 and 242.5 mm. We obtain 240 mm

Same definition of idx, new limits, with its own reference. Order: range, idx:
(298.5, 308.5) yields 306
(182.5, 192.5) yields 192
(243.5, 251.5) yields 251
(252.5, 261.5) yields 259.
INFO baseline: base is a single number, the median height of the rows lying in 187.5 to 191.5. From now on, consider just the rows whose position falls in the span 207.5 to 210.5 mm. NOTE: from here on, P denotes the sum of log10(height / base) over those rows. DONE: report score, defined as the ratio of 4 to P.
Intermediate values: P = 0.04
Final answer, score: 95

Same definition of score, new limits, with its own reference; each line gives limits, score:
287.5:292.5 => -13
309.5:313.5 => -7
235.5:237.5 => -37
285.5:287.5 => -23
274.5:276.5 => -24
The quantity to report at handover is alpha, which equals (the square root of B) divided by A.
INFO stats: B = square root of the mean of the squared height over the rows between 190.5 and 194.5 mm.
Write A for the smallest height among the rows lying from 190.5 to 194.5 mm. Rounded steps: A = 337.6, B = 358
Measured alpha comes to 0.056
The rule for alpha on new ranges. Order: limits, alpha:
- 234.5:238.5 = 0.057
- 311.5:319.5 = 0.066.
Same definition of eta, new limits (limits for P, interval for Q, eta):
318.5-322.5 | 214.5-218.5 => 1239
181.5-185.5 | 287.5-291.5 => 1654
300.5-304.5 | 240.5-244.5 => 1230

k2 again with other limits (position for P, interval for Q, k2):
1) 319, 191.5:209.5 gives 0.79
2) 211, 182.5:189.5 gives 1.02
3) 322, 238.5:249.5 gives 0.97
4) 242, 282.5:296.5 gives 1.06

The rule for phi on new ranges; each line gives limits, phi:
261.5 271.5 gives 270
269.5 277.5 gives 272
